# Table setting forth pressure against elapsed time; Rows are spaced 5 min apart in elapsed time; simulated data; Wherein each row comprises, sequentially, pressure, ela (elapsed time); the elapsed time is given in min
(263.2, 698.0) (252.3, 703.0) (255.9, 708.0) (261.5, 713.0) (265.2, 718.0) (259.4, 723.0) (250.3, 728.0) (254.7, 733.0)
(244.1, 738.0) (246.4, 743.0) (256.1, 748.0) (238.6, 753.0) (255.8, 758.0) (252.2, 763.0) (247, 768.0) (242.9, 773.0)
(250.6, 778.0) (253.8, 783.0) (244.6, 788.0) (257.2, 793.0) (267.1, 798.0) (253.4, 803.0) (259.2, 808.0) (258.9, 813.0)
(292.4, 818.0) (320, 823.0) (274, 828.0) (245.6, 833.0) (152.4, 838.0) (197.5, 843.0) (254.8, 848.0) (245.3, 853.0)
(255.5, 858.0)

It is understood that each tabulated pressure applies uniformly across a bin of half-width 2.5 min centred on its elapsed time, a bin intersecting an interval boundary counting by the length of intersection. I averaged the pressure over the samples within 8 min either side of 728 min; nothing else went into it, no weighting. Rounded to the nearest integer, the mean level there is 255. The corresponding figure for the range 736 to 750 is 249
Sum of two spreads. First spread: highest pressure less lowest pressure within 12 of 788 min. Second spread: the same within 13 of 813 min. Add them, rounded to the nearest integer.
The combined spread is 89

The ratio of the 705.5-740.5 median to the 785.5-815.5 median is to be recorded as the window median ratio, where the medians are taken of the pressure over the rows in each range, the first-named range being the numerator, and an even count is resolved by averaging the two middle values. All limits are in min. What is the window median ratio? 0.99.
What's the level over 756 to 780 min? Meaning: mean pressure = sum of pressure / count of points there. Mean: 250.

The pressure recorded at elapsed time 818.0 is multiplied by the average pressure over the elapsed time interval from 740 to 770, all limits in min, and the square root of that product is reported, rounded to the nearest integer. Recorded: 270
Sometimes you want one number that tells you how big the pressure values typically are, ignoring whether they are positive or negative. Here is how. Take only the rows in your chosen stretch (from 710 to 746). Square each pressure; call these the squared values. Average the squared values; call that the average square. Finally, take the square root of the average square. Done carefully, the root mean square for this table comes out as 255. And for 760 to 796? 250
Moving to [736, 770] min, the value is 249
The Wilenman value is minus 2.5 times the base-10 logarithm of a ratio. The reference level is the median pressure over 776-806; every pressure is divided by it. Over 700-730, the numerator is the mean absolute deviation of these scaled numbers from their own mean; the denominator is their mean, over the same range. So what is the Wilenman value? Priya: 4.4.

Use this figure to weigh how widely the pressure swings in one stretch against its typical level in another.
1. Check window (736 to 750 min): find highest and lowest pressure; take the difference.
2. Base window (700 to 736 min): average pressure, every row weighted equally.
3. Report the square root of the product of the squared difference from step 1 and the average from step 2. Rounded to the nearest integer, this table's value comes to 192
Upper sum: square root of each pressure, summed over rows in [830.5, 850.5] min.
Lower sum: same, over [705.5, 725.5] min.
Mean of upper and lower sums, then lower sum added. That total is 126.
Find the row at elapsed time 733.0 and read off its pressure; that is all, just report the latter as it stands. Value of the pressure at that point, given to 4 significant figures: 254.7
